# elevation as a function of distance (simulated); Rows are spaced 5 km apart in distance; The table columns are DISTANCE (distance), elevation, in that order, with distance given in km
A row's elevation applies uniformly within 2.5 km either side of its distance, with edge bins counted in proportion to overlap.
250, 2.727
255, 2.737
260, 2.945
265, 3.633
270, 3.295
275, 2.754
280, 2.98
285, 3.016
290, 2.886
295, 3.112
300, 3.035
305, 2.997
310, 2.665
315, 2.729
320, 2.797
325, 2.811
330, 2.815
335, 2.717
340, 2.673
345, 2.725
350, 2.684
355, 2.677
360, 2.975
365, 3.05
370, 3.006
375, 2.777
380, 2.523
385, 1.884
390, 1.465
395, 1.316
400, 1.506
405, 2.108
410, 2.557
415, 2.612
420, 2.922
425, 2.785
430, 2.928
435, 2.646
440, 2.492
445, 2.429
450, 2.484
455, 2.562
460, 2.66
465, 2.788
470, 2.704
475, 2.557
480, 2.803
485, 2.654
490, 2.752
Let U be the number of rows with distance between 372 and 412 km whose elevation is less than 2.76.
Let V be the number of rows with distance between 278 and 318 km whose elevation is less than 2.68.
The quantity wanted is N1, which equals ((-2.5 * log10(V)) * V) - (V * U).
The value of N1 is -7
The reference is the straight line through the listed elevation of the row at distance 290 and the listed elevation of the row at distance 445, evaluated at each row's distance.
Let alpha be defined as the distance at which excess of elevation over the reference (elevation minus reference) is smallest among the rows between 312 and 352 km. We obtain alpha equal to 315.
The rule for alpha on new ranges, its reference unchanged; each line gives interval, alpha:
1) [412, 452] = 445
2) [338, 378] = 340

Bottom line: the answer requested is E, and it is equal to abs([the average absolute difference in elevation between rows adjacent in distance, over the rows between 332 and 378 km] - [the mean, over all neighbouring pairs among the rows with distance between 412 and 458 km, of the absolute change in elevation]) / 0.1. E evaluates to 0.54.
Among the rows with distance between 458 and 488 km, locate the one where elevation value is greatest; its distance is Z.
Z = 480 km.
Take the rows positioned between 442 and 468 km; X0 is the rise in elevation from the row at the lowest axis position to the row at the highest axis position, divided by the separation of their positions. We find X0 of 0.018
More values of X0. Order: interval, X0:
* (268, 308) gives -0.009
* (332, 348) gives 0.001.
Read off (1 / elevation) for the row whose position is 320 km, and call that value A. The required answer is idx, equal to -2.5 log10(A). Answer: 1.12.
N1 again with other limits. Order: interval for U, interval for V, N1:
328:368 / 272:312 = -5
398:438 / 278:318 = -5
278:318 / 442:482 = -19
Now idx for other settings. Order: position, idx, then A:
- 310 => 1.06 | 0.375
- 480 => 1.12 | 0.357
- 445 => 0.96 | 0.412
